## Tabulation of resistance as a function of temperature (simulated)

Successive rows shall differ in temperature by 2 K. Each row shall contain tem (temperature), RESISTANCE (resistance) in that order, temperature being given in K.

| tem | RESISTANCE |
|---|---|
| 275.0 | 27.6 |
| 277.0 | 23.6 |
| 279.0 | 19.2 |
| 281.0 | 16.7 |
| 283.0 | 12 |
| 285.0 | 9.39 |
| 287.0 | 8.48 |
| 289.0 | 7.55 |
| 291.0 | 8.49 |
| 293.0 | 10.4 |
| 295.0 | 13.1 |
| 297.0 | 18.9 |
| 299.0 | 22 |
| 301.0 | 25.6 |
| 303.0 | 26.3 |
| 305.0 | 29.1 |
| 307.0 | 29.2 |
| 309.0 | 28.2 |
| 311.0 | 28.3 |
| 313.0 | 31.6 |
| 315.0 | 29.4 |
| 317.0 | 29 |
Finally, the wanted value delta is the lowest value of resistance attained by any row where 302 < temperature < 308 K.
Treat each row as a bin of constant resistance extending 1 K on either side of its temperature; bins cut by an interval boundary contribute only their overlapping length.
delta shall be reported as 26.3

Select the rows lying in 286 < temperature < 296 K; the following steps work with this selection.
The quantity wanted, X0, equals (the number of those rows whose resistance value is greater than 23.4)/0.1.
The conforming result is 0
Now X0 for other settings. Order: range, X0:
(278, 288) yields 0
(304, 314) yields 50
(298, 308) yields 40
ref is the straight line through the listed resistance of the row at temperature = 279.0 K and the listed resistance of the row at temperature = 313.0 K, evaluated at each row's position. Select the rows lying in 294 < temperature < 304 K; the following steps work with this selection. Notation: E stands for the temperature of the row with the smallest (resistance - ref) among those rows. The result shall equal 295.0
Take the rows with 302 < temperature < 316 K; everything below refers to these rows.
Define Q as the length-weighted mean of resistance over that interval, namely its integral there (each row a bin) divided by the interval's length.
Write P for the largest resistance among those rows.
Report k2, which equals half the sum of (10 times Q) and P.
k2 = 160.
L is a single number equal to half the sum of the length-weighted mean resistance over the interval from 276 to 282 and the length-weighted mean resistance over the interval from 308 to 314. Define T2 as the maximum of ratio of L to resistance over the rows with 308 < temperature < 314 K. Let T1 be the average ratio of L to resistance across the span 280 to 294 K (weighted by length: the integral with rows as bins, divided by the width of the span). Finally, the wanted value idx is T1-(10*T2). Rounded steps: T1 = 2.5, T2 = 0.9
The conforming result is -6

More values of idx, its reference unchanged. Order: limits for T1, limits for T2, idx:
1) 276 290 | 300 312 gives -8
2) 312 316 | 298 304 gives -10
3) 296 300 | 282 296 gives -31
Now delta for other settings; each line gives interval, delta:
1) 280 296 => 7.55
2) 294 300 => 13.1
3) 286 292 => 7.55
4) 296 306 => 18.9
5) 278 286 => 9.39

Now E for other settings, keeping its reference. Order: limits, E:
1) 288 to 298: 289.0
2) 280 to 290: 289.0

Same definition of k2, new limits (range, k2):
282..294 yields 53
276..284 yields 101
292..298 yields 80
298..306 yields 143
